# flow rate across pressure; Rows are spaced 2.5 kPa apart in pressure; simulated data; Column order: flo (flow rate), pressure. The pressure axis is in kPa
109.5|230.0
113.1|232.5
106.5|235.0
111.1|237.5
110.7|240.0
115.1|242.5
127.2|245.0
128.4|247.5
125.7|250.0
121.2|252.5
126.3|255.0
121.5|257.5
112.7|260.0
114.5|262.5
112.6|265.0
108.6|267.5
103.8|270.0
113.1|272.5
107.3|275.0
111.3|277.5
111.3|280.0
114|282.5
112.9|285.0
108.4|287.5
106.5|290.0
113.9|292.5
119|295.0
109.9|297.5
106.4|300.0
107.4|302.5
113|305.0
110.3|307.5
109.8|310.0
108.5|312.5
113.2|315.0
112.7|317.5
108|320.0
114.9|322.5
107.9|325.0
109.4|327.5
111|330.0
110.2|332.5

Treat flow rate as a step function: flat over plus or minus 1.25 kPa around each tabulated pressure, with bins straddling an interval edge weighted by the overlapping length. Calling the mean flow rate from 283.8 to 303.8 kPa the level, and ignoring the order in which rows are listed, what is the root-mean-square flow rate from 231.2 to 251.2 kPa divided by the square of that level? 0.0096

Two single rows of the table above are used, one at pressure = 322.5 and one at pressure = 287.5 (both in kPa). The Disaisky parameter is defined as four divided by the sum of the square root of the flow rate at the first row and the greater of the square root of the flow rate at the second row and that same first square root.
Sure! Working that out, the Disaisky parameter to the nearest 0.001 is 0.187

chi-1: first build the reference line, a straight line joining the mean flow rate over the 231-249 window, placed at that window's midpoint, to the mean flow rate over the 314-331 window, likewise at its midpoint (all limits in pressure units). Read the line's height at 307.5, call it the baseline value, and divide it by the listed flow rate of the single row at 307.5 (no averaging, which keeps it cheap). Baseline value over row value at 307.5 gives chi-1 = 1.015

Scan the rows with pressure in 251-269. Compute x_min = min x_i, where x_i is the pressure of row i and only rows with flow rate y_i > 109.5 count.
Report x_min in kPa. 252.5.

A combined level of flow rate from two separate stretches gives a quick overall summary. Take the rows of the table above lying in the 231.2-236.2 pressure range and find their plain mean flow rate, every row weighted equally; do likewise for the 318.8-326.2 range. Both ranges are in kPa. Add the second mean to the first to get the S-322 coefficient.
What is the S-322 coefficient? 220.1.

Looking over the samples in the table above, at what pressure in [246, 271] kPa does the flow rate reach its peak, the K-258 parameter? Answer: 247.5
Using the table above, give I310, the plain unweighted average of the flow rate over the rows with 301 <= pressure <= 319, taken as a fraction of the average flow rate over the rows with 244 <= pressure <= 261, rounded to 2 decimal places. 0.90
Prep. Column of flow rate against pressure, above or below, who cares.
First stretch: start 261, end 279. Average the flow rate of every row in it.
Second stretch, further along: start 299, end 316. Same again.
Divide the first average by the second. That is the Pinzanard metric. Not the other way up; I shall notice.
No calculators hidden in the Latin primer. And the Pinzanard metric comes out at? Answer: 1.00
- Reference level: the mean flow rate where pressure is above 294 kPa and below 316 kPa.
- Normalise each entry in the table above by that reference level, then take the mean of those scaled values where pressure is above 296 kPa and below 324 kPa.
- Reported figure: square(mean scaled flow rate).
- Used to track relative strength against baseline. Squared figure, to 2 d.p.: 0.99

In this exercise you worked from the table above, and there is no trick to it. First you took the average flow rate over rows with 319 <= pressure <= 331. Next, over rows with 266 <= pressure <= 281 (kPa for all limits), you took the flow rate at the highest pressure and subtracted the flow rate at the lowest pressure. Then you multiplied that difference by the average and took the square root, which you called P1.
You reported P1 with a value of 17.3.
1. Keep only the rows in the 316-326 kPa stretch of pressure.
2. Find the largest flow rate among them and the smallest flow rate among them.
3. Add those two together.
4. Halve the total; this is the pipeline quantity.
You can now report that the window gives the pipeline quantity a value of 111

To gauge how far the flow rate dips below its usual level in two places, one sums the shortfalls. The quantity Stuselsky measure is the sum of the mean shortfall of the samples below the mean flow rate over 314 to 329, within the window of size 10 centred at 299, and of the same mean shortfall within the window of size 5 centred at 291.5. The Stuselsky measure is 1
